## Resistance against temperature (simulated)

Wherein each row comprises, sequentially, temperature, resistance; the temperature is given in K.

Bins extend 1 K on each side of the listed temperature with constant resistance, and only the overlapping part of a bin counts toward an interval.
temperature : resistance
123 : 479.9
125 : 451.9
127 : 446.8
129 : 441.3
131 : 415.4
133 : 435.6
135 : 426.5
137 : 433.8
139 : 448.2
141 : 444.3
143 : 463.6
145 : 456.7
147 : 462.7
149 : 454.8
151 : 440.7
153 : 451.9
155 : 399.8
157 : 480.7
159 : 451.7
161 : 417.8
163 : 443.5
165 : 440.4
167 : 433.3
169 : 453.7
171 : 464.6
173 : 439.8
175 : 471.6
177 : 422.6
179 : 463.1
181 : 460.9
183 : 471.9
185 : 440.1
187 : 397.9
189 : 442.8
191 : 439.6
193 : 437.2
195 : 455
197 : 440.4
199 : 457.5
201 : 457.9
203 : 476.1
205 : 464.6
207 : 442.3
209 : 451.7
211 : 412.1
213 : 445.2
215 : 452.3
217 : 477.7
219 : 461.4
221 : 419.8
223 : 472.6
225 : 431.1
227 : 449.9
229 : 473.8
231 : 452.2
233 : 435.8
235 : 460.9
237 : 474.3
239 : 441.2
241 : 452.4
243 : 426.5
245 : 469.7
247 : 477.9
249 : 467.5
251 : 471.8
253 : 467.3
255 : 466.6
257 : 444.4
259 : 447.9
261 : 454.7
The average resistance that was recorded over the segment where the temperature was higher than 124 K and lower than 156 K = 442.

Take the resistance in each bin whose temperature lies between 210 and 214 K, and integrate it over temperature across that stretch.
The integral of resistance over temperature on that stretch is 1715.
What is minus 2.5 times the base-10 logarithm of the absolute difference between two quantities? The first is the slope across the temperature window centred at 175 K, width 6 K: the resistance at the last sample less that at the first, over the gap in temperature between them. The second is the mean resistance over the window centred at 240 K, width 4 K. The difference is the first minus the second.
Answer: -6.64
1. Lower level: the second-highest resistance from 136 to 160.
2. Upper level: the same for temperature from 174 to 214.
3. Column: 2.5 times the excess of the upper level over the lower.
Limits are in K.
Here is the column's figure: 21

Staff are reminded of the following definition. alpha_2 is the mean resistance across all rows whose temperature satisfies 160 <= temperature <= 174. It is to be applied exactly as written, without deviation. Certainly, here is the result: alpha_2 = 442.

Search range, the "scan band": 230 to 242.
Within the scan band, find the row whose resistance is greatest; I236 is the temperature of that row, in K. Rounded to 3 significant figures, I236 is 237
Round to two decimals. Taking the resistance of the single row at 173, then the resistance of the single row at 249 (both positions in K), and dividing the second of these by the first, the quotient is 1.06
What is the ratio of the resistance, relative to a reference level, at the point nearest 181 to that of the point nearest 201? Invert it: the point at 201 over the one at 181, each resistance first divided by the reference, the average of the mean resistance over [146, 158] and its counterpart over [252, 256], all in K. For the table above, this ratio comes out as 0.99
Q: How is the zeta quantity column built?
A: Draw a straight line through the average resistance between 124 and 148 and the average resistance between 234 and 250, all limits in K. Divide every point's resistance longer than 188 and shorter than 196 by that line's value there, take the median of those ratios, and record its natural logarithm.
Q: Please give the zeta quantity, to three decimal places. -0.023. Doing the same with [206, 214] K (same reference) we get -0.024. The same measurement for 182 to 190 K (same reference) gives -0.022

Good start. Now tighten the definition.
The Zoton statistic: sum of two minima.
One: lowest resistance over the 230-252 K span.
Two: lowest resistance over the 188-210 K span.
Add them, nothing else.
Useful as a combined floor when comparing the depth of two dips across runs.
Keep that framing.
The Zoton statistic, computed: 864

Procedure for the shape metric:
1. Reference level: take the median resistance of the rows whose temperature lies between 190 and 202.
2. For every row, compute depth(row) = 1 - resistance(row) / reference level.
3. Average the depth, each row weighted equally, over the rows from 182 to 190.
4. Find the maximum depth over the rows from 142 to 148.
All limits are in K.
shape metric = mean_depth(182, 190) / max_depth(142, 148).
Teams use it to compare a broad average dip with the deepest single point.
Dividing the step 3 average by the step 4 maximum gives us -1.1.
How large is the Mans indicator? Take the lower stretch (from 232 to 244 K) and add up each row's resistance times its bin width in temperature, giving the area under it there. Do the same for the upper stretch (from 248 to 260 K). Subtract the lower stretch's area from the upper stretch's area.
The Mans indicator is 149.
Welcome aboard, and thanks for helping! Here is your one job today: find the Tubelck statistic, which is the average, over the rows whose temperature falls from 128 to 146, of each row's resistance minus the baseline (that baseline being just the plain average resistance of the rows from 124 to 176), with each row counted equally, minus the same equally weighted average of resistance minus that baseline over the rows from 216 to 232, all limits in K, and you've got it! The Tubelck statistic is -14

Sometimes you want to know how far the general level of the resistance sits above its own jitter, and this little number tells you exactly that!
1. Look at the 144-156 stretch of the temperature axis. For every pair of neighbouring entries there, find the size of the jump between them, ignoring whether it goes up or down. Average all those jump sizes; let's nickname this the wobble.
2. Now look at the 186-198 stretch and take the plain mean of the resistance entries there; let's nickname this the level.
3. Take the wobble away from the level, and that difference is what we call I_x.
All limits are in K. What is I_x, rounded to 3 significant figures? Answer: 417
